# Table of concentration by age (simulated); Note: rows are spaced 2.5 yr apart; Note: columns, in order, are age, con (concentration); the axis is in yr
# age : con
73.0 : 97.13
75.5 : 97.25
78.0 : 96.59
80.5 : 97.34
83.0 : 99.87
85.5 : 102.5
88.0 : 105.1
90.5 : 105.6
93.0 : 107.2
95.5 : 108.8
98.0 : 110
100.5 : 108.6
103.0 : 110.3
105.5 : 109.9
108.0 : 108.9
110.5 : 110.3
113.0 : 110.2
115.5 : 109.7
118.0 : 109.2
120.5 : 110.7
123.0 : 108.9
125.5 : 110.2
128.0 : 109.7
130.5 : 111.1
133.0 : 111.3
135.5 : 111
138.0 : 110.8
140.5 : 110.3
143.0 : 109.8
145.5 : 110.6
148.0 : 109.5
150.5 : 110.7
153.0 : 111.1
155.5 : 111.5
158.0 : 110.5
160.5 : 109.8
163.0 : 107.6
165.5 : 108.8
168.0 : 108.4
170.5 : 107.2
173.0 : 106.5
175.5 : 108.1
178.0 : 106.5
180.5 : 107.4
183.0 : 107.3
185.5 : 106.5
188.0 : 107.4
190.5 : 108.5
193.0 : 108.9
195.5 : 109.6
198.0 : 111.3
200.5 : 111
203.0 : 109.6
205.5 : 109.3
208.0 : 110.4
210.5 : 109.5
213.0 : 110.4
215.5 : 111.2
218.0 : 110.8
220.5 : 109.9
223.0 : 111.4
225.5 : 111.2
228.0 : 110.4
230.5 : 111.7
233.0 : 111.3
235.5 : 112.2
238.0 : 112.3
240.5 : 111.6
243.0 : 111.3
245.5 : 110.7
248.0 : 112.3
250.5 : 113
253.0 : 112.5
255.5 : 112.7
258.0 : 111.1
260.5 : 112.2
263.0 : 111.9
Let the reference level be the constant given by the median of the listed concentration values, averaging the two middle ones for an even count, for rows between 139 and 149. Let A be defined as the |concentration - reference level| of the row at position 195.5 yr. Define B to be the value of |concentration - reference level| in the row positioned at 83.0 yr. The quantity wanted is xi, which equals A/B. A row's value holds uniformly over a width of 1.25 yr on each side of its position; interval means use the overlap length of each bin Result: 0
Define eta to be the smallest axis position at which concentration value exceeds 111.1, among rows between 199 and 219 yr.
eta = 215.5 yr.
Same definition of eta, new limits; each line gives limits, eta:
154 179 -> 155.5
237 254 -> 238.0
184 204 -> 198.0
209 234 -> 215.5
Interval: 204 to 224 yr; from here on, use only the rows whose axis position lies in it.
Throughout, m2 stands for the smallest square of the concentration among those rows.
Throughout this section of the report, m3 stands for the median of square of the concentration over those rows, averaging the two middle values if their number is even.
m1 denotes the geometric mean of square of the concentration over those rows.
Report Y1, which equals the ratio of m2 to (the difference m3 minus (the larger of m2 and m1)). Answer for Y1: 1360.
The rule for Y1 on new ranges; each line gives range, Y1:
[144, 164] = 133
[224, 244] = -1128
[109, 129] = 605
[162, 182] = -885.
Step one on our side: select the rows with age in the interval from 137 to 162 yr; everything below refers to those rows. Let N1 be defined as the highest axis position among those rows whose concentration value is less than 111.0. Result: 160.5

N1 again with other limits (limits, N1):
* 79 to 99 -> 98.0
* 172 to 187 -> 185.5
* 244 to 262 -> 245.5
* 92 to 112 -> 110.5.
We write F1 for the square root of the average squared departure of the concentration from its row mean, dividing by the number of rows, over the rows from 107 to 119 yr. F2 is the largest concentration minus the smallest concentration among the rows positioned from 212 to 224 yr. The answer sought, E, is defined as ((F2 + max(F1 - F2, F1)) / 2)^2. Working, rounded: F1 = 0.55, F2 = 1.50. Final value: 1.0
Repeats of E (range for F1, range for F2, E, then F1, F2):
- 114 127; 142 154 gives 1.3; 0.65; 1.60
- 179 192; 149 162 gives 1.4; 0.64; 1.70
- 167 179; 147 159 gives 1.9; 0.79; 2.00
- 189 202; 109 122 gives 1.7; 1.11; 1.50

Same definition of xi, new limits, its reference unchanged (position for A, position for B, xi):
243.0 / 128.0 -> 4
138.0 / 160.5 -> 3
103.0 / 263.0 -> 0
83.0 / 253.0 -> 4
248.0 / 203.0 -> 5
